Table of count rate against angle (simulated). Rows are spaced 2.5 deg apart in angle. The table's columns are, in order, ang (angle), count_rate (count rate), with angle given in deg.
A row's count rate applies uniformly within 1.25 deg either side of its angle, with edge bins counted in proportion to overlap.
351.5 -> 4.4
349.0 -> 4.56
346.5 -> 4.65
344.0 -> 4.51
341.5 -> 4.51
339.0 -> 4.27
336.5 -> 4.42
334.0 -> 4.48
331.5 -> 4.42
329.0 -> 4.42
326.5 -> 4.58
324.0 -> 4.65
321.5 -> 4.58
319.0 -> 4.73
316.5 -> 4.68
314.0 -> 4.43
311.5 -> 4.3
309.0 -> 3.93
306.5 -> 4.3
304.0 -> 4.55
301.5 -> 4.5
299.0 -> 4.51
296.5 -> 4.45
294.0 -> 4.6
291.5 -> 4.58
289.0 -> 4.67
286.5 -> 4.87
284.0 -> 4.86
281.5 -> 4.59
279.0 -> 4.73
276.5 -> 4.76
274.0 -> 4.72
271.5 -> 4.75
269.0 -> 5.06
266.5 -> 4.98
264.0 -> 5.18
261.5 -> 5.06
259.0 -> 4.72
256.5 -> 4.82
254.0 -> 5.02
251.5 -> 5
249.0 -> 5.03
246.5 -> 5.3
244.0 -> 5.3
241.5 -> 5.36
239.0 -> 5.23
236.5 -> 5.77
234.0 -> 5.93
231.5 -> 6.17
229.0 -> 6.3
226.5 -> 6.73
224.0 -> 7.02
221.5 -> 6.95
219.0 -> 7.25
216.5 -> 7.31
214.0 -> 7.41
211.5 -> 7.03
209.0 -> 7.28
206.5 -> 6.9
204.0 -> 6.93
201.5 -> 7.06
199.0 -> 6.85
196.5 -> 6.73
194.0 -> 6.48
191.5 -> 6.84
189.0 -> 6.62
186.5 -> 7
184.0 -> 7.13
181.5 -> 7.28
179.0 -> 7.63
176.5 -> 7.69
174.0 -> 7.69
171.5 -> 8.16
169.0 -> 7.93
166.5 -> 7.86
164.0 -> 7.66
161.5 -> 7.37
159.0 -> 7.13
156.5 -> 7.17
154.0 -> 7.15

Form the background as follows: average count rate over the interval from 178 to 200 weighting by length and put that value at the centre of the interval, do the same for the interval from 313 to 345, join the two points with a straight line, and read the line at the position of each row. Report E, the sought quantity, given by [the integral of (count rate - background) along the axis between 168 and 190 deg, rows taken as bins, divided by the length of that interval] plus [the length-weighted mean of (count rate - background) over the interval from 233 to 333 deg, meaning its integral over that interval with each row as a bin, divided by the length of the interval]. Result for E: -0.2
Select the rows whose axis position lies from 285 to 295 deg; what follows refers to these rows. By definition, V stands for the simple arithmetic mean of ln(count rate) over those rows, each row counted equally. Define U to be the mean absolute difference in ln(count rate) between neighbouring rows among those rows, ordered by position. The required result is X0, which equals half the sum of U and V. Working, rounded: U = 0.022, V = 1.543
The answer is 0.78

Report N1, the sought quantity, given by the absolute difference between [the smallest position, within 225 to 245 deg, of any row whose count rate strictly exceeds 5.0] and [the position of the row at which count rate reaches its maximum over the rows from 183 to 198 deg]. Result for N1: 42.5 deg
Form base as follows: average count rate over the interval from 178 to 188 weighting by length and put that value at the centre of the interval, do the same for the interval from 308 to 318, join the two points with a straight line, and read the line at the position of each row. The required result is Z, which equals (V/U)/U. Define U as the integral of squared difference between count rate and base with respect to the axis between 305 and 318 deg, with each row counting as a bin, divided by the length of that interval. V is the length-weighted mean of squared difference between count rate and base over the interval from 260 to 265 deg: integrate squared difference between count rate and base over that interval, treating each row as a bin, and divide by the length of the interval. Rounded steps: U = 0.098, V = 0.160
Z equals 17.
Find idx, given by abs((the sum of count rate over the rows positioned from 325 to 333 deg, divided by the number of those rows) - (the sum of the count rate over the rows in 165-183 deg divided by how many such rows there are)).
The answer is 3.3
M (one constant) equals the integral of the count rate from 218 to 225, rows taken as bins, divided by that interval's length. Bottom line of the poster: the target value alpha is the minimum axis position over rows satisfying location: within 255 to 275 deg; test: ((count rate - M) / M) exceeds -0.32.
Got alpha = 256.5 deg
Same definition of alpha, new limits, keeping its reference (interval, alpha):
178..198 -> 179.0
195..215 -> 196.5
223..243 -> 224.0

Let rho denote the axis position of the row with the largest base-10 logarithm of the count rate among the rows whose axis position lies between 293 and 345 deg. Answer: 319.0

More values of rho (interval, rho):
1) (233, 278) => 234.0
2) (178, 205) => 179.0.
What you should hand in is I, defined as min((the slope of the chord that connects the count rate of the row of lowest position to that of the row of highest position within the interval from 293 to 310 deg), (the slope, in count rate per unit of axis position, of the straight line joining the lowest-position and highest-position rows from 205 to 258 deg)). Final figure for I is -0.045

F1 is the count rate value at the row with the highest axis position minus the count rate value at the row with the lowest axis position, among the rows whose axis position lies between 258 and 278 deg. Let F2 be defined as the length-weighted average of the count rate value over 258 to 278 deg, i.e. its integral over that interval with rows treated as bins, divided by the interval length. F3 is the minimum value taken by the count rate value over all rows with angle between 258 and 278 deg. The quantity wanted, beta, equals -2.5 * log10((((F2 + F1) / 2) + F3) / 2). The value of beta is -1.39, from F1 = 0.04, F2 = 4.9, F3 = 4.72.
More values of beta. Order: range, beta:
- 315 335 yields -1.30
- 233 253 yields -1.39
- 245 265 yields -1.39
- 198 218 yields -1.81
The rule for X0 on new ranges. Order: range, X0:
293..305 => 0.76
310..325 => 0.77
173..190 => 1.01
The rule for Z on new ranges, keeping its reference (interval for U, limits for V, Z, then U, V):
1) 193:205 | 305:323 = 24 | 0.074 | 0.131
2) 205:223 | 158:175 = 1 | 0.423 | 0.177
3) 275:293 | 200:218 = 33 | 0.095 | 0.300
